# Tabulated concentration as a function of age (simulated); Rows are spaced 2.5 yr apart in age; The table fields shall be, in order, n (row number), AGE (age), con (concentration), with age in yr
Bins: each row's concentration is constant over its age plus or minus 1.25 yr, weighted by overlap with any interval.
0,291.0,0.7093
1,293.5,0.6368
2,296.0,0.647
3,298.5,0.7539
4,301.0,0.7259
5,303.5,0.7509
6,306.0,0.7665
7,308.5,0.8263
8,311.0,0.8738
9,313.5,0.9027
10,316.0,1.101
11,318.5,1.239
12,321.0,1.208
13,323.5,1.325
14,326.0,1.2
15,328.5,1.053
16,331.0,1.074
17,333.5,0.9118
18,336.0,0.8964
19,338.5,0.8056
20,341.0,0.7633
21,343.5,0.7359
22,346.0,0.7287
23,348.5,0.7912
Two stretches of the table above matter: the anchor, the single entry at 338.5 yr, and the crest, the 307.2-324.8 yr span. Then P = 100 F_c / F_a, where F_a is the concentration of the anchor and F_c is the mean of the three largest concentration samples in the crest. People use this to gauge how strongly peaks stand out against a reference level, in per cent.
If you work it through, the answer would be 156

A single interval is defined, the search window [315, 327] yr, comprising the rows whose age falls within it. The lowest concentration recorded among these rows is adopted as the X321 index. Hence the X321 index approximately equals 1.101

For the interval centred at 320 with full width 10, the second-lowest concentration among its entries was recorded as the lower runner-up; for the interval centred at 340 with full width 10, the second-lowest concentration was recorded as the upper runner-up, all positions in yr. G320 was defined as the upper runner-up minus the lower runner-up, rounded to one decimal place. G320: -0.4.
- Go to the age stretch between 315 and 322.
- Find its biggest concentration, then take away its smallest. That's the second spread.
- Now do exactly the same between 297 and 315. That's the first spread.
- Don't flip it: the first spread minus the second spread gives 0.04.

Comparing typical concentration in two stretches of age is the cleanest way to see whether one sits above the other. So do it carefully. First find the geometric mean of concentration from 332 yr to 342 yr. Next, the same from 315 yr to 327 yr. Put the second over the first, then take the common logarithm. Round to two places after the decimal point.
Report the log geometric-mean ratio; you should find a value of 0.16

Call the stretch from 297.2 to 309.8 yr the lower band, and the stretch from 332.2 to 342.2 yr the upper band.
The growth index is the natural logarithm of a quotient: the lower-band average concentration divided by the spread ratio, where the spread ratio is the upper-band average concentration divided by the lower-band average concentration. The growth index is -0.37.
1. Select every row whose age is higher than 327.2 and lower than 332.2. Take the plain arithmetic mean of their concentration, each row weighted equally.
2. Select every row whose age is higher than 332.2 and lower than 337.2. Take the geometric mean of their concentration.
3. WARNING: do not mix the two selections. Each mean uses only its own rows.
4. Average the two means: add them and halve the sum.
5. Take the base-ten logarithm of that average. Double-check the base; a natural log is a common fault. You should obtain -0.01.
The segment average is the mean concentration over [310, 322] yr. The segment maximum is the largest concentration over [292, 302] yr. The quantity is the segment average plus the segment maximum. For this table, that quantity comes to 1.82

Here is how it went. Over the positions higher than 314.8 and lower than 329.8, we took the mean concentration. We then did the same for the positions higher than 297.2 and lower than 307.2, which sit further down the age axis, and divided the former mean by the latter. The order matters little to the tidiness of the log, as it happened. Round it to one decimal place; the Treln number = 1.6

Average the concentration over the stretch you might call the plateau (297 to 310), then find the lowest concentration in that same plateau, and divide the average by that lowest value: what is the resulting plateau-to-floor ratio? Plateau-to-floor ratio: 1.05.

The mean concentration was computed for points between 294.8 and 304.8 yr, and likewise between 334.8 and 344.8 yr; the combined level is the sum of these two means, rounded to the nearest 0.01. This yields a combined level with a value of 1.52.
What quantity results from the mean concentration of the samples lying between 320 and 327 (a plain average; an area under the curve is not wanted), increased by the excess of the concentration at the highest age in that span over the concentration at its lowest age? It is 1.24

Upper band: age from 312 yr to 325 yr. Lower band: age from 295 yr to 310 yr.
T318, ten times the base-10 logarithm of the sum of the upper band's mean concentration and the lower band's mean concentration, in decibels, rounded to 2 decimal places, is 2.79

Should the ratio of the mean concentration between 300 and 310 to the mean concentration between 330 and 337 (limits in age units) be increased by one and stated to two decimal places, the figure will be 1.80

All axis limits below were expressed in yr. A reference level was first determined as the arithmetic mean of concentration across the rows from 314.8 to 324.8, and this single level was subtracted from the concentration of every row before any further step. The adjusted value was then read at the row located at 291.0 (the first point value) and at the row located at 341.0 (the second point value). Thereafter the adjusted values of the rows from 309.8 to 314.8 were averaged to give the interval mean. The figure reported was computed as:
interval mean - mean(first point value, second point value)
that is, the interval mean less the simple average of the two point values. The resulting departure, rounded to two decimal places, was 0.15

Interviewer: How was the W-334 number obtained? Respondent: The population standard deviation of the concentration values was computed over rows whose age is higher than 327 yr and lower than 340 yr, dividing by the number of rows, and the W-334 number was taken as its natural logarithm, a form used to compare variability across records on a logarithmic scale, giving -2.3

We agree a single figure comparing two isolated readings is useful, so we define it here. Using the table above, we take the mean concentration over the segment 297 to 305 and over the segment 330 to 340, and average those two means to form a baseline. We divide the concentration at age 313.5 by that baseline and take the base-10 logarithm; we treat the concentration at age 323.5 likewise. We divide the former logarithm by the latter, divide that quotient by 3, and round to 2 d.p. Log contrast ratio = 0.06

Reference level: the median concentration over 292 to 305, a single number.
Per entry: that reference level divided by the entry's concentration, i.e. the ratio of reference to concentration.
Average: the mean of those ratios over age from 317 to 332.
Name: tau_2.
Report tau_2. 0.617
